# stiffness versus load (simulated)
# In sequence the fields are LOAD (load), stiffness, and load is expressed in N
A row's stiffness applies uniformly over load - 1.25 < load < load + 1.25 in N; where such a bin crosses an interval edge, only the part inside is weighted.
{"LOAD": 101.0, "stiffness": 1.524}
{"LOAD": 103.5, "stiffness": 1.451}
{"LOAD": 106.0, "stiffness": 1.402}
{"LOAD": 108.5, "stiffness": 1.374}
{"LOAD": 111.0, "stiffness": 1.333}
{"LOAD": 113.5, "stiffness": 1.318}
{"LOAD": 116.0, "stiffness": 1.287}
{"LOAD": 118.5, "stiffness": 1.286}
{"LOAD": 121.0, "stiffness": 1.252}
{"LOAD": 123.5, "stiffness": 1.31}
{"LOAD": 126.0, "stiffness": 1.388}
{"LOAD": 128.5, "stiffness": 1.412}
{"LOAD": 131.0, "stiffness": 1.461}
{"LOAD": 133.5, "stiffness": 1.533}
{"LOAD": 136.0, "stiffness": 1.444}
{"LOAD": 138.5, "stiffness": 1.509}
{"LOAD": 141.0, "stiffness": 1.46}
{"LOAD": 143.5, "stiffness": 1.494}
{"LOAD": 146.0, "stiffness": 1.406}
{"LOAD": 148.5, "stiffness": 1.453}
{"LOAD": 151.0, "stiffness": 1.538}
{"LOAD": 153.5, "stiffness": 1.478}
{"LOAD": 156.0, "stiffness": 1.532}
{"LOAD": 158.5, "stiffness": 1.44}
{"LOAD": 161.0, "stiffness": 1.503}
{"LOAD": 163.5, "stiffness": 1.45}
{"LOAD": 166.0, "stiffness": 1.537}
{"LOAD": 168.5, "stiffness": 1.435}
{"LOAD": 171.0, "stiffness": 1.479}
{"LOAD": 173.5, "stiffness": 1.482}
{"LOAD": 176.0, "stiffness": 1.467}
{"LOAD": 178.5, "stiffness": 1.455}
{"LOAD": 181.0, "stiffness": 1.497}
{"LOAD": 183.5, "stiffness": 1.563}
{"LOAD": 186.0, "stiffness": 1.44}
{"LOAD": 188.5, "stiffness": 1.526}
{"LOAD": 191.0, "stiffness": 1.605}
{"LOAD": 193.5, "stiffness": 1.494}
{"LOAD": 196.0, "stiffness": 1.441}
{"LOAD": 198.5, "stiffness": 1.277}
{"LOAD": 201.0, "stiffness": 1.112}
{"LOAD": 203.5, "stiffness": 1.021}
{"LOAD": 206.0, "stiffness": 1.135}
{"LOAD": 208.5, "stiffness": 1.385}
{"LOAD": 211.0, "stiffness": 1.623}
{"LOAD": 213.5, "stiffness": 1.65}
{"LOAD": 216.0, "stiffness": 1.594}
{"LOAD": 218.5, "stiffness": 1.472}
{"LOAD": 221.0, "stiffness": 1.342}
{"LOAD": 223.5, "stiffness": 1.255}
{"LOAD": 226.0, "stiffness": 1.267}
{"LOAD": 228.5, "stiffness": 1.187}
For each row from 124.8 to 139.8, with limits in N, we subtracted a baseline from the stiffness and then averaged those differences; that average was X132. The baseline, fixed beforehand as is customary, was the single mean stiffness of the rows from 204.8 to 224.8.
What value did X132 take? 0.026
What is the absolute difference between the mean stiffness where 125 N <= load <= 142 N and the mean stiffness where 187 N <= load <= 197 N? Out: 0.06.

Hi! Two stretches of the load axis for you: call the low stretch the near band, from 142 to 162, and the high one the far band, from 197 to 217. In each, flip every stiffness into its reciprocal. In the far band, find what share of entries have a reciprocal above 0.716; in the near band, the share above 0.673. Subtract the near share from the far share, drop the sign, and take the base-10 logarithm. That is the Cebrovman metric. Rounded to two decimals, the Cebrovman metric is -0.90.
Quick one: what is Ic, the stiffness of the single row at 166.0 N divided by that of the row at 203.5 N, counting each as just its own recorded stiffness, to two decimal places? 1.51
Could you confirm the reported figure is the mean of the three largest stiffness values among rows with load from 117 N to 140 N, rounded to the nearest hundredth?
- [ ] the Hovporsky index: 1.50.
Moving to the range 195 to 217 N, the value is 1.62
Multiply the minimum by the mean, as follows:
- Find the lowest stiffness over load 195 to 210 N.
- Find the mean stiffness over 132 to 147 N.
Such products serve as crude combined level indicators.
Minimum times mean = 1.5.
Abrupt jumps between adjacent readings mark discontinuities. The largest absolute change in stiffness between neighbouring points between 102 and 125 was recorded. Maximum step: 0.058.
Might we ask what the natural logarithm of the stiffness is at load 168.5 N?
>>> 0.361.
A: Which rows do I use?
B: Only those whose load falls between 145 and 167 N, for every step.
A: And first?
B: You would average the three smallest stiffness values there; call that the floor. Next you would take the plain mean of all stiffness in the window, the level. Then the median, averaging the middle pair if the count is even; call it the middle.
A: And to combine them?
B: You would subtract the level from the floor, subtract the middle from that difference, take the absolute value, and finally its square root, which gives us 1.24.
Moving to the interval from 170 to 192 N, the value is 1.24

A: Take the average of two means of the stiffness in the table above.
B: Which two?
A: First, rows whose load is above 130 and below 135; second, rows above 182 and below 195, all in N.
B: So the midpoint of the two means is 1.51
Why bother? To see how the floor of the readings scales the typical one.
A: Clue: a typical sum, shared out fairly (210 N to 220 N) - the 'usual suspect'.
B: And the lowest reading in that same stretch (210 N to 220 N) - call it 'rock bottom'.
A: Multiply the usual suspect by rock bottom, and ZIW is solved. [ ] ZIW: 2.3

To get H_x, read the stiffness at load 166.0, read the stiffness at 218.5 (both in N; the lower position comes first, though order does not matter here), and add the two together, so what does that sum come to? 3.01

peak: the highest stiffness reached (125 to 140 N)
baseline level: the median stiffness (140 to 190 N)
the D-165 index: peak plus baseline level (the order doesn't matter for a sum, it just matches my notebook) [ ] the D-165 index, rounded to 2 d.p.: 3.01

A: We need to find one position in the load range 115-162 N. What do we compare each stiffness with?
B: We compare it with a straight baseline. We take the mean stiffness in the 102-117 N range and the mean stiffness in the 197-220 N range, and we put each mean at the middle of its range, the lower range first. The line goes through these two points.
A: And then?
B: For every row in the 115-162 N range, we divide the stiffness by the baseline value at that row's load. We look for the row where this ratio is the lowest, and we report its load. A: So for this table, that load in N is 121.0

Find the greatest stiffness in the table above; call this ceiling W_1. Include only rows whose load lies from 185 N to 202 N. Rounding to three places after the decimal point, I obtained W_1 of 1.605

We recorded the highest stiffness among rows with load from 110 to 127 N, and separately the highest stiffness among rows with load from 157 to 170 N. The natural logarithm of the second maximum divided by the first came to 0.10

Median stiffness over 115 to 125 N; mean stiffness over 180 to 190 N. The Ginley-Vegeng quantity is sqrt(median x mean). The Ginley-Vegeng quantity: 1.39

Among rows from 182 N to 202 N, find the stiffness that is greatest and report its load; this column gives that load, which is 191.0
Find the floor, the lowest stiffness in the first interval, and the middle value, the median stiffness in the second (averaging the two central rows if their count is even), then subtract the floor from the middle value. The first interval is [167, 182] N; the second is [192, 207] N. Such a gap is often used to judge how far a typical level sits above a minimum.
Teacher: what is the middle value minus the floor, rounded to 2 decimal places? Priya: -0.23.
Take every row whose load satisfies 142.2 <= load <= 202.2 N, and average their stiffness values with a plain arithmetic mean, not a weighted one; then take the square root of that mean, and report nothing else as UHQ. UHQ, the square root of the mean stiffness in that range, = 1.21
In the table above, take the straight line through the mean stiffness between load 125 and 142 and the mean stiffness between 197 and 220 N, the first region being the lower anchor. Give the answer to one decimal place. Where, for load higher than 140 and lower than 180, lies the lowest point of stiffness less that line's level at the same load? 146.0 N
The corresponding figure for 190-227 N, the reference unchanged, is 203.5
